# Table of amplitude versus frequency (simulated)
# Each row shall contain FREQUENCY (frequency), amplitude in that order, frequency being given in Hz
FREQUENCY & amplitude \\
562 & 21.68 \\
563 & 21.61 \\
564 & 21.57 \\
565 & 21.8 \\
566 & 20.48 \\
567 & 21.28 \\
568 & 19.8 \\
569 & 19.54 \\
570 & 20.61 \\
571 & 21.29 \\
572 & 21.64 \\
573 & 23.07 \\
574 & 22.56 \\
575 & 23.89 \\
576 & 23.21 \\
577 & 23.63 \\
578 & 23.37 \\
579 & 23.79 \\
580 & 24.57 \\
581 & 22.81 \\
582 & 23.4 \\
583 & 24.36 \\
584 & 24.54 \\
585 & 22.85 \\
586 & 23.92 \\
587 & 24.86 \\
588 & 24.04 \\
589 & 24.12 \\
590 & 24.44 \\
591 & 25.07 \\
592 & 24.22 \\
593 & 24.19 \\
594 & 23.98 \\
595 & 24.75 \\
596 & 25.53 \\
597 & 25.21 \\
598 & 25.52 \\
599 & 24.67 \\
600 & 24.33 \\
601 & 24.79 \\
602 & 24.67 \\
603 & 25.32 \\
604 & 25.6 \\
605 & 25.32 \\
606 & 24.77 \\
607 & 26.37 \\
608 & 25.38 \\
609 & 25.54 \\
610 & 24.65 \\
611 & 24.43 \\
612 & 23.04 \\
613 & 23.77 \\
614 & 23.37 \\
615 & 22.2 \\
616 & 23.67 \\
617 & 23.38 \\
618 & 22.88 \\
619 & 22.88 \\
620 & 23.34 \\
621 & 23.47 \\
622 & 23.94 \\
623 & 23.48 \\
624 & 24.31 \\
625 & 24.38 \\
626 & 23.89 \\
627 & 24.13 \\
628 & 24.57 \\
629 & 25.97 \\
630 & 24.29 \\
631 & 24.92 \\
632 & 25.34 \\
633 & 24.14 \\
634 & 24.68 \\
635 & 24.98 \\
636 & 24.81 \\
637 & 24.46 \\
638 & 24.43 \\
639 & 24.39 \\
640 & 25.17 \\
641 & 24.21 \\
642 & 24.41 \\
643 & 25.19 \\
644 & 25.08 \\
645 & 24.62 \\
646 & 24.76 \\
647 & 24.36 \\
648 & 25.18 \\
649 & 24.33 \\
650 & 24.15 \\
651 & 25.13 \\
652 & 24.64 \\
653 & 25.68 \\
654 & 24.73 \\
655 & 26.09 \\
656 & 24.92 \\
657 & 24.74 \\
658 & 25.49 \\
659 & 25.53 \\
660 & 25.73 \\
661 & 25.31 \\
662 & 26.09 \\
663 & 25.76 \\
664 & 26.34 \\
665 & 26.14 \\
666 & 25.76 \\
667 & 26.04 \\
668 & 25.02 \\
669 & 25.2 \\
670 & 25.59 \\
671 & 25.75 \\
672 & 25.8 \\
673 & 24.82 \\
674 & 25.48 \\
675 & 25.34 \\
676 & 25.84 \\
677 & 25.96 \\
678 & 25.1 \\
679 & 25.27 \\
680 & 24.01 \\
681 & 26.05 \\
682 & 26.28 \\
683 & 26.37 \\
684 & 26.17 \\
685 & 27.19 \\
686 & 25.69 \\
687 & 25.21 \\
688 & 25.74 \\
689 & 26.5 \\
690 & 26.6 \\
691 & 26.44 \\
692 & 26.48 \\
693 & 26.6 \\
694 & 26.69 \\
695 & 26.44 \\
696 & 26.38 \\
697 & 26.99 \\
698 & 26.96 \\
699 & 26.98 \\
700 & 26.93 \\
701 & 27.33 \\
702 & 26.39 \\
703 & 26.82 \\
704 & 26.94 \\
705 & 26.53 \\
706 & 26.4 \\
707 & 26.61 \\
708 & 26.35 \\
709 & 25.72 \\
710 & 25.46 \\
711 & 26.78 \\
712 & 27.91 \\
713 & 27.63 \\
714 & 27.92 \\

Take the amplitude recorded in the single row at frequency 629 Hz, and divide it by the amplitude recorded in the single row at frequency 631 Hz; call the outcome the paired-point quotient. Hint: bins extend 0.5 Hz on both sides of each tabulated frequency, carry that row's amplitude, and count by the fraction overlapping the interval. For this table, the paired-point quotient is 1.04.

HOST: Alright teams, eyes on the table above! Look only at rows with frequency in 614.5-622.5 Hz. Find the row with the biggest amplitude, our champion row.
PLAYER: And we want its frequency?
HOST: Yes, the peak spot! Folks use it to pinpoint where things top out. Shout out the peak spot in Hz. 622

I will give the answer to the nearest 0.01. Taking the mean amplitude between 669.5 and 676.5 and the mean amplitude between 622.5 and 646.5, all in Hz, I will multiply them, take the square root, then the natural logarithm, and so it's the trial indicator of 3.22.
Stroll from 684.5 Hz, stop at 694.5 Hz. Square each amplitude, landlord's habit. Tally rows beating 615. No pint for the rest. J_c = 10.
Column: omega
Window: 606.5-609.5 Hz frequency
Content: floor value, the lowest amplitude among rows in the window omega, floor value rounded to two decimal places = 25.38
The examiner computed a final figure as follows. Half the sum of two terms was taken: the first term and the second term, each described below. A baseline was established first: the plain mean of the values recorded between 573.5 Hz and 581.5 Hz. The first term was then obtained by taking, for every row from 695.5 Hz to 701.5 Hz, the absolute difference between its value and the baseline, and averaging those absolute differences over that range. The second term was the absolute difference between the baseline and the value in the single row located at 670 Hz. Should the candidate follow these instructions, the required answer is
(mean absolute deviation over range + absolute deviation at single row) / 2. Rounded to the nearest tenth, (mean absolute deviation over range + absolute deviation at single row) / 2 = 2.8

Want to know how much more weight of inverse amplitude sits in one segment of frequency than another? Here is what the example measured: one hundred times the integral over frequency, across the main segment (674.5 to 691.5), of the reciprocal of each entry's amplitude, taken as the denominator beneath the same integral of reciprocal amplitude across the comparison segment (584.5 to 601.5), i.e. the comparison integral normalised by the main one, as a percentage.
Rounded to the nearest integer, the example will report 106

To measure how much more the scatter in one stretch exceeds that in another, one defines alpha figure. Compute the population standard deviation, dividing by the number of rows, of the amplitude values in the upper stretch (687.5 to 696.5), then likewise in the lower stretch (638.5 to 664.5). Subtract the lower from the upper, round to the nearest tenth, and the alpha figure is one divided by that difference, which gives -2.8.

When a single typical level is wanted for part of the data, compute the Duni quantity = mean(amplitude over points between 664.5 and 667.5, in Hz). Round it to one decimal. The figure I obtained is 26.0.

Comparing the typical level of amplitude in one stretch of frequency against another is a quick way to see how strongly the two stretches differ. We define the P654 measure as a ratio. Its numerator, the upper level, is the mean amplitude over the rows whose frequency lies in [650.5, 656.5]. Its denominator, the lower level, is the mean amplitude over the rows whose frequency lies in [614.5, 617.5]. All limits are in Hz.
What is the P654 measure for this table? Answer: 1.09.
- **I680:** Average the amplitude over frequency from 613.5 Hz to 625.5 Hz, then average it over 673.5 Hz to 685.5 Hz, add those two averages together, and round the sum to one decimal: 49.2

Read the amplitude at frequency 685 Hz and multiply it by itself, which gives 739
